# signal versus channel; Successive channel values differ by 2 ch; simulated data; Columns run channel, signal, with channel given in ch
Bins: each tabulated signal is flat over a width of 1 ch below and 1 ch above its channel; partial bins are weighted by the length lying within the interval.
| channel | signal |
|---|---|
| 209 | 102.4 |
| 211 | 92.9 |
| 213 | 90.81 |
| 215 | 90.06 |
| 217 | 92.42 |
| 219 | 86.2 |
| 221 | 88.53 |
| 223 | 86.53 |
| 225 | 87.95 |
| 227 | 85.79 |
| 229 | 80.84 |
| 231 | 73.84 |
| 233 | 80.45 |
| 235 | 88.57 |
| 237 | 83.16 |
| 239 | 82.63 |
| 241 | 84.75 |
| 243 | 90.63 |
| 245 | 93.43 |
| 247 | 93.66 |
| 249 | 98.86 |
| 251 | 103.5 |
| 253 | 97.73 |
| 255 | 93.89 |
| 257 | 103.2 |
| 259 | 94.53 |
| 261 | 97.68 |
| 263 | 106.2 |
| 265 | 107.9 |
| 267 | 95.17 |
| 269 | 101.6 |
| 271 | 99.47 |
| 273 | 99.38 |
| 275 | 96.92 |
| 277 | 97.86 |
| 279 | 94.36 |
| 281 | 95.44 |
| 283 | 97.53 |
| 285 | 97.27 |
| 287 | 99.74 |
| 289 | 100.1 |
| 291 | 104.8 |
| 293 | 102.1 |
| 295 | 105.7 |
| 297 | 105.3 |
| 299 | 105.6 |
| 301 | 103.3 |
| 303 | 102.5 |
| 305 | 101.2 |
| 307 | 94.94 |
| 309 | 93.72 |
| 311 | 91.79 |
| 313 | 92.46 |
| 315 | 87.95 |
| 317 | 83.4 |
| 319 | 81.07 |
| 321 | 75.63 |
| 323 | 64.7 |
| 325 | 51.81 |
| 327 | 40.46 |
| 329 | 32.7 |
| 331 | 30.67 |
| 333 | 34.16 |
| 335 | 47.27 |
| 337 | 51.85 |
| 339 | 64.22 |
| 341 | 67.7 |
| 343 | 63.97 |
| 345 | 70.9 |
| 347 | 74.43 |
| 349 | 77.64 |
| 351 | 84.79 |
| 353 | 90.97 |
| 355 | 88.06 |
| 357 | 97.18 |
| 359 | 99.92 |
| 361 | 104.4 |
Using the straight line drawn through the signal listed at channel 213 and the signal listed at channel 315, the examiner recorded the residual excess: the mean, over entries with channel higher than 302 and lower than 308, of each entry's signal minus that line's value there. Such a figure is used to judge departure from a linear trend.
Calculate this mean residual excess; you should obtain 11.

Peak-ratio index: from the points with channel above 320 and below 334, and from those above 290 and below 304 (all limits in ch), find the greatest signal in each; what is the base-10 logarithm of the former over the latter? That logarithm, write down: -0.15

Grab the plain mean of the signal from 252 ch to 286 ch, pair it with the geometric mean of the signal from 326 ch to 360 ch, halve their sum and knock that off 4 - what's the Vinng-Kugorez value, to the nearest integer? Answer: -76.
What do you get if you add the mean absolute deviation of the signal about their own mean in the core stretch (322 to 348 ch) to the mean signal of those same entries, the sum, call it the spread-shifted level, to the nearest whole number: 67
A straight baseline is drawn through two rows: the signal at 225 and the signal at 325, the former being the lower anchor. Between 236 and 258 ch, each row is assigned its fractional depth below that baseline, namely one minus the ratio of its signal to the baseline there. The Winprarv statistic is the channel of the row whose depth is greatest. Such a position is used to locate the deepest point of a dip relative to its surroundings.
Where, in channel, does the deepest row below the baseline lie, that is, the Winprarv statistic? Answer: 237 ch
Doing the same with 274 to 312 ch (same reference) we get 279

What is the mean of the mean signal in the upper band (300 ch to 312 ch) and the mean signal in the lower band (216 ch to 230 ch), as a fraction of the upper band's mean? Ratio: 0.94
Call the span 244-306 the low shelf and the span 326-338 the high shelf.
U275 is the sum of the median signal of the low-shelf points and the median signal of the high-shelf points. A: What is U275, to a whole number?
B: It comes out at 137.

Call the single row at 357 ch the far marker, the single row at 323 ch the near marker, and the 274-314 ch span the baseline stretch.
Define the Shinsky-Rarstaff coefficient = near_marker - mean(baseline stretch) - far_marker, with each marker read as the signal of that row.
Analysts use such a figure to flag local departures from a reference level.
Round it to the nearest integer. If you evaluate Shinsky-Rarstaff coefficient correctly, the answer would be -132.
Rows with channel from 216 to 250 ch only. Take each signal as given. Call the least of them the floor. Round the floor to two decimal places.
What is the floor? 73.84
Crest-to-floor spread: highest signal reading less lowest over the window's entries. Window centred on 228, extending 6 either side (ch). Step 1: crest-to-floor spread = 14.1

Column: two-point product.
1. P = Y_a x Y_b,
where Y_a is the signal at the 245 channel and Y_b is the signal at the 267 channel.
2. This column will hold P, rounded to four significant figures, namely 8892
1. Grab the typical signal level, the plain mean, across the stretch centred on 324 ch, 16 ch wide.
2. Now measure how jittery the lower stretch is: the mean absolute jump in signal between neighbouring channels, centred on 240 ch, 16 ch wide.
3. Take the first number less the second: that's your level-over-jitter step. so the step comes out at 54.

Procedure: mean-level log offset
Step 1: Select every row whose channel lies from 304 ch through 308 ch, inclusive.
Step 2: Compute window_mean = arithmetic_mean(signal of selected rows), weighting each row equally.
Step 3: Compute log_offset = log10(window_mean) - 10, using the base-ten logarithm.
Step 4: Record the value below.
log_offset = -8.01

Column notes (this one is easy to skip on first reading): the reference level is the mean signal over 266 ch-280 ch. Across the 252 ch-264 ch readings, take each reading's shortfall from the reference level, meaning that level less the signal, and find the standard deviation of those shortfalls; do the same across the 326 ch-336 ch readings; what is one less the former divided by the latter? 0.3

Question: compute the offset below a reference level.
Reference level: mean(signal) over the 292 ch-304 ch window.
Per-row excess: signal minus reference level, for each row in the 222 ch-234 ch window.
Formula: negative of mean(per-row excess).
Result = 22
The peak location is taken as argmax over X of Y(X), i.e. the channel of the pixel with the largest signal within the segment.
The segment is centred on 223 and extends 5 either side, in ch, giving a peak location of 221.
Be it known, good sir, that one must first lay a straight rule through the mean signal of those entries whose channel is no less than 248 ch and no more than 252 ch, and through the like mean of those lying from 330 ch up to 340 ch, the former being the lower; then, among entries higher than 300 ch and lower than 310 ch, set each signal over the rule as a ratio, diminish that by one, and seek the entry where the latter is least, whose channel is 307 ch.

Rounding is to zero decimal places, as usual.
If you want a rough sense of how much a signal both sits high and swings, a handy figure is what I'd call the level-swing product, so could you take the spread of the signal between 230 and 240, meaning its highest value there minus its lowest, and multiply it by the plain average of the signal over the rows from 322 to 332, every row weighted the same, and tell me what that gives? 649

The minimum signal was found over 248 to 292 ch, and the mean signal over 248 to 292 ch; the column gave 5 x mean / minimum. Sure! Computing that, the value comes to 5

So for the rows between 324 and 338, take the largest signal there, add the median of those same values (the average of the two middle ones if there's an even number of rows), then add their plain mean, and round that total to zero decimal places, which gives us 134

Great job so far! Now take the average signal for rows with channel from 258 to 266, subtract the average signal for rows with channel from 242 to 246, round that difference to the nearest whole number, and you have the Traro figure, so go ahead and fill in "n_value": 10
